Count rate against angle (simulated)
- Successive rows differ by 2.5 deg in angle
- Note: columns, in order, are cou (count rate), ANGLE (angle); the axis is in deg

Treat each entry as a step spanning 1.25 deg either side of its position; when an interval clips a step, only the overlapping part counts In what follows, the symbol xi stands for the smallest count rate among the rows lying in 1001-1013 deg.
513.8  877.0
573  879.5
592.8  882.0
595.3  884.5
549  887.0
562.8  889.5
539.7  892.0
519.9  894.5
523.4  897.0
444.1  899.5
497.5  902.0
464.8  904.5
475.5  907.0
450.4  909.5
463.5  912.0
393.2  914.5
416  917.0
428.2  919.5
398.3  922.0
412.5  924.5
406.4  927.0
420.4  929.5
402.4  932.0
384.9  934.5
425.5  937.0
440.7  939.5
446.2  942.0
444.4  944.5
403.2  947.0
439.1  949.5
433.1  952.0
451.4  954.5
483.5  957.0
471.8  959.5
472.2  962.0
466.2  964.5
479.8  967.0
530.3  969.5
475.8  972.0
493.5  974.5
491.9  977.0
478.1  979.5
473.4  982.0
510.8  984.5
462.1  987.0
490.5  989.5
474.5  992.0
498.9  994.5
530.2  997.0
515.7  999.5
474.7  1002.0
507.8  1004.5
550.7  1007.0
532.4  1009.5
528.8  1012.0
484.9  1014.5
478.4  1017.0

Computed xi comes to 474.7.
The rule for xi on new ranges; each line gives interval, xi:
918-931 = 398.3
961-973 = 466.2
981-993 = 462.1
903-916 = 393.2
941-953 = 403.2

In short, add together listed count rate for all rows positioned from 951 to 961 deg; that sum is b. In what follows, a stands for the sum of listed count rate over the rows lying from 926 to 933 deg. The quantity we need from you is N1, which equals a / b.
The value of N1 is 0.67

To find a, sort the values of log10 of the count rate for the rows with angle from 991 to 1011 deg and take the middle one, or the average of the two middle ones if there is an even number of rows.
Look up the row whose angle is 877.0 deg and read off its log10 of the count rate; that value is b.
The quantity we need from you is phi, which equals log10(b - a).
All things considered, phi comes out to -2.8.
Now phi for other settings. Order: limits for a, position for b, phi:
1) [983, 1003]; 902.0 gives -2.6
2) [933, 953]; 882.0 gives -0.9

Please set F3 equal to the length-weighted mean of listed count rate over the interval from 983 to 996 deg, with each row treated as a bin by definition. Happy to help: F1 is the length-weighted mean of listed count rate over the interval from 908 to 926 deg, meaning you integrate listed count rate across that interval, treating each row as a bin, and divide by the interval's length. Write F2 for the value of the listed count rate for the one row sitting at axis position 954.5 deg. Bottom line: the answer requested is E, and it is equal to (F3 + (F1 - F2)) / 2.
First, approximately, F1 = 424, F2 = 451.4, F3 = 488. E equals 230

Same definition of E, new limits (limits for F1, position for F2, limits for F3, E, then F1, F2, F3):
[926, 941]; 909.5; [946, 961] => 206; 414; 450.4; 448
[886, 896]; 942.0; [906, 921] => 266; 542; 446.2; 437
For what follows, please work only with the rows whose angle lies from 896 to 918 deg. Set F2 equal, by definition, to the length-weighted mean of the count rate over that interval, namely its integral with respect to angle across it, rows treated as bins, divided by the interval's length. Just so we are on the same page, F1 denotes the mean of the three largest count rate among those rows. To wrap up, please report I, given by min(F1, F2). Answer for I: 458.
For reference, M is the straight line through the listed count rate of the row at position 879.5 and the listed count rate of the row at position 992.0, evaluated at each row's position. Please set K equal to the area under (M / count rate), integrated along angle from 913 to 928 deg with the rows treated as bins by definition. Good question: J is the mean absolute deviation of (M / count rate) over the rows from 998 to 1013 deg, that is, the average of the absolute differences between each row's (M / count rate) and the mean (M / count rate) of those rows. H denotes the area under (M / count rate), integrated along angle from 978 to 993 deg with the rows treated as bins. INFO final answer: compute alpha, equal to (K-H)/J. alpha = 119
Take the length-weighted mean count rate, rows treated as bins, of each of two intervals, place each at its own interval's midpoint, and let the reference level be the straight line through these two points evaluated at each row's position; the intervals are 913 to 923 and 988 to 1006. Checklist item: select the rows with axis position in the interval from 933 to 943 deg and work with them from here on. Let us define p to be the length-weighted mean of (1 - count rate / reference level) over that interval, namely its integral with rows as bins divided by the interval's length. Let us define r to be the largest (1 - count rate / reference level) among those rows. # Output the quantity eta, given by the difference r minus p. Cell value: 0.080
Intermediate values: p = 0.02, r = 0.10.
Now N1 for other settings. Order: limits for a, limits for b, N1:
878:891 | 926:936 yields 1.78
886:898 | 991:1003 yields 1.08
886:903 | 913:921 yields 2.94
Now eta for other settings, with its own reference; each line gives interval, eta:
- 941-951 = 0.070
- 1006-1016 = 0.080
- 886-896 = 0.073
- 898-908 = 0.059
